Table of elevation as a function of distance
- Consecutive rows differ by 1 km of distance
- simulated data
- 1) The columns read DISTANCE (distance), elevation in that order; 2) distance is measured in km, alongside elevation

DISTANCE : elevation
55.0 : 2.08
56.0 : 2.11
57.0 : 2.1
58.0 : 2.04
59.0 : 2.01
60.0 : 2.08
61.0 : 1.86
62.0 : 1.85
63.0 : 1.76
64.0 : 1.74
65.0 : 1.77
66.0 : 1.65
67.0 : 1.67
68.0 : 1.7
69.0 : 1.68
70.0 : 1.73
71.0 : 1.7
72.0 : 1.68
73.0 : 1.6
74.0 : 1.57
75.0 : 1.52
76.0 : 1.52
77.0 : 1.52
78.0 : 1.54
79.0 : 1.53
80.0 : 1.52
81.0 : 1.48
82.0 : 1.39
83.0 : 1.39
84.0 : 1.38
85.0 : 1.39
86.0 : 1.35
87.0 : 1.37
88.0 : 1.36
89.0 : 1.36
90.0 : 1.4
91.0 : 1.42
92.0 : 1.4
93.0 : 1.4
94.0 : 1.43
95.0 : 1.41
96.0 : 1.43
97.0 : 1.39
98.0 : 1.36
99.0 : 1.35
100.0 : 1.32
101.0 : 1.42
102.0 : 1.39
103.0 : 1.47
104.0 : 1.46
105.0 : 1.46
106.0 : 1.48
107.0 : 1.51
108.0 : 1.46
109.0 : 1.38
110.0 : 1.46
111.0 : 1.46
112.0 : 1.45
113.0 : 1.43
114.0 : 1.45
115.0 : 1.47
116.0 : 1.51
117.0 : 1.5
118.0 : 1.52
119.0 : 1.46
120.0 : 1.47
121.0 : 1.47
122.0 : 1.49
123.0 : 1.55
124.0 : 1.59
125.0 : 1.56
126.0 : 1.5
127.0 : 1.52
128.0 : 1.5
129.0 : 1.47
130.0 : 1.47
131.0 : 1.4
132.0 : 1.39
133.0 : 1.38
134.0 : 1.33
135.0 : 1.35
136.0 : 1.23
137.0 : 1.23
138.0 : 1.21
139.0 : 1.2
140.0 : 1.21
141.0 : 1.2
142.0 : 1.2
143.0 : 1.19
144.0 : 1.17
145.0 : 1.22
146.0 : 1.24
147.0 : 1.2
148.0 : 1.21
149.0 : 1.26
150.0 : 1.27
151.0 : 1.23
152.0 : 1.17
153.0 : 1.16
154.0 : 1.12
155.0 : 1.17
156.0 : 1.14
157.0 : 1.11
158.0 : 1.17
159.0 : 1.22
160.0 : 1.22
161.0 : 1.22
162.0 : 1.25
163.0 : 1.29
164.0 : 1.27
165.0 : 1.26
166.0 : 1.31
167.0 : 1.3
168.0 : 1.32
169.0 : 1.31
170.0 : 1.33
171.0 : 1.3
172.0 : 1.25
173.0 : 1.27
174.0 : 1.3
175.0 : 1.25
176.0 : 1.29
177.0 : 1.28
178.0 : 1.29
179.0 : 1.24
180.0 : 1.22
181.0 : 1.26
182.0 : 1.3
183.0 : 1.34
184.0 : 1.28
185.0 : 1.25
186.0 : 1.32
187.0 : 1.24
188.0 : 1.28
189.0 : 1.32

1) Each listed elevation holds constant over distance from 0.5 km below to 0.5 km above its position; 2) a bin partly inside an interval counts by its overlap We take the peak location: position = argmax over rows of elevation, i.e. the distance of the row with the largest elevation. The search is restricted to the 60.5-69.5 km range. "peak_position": 61.0 km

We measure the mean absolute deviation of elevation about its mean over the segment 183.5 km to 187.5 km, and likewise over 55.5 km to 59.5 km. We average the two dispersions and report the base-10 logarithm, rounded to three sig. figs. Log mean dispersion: -1.47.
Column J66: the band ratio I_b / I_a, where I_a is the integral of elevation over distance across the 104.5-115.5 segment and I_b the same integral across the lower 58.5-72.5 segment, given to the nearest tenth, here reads 1.6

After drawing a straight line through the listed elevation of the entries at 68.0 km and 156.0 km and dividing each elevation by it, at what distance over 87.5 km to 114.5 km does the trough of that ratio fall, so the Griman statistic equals 88.0 km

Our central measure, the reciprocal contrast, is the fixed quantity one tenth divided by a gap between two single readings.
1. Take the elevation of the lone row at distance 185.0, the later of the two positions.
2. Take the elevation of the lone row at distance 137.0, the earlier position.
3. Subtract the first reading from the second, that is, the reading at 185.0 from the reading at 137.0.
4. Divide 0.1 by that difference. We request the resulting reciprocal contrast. -5.0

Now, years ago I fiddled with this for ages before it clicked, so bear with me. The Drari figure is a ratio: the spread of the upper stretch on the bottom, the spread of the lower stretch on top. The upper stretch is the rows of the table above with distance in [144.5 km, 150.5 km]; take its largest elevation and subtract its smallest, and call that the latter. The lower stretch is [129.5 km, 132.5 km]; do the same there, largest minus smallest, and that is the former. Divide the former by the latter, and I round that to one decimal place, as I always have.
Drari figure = 1.1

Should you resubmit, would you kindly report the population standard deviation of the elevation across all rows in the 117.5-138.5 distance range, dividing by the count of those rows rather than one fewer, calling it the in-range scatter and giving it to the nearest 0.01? 0.11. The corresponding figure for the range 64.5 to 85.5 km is 0.12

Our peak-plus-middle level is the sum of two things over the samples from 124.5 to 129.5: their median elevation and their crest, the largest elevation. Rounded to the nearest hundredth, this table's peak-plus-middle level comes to 3.06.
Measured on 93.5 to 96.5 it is 2.86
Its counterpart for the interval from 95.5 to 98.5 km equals 2.82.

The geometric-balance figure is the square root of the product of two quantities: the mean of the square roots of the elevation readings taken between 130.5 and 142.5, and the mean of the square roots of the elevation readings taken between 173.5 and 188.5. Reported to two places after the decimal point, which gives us 1.13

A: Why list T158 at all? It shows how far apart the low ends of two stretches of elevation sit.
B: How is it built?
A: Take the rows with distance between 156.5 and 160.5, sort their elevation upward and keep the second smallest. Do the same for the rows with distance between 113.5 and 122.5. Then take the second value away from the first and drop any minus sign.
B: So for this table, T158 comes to 0.29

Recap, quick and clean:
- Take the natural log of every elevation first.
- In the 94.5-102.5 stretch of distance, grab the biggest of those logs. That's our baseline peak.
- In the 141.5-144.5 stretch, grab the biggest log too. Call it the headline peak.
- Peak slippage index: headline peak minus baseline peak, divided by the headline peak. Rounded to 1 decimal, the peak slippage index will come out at -1.0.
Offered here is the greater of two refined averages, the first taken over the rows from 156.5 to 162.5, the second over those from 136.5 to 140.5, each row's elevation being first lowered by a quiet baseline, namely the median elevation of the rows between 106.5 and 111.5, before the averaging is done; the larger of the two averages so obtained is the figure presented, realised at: -0.25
